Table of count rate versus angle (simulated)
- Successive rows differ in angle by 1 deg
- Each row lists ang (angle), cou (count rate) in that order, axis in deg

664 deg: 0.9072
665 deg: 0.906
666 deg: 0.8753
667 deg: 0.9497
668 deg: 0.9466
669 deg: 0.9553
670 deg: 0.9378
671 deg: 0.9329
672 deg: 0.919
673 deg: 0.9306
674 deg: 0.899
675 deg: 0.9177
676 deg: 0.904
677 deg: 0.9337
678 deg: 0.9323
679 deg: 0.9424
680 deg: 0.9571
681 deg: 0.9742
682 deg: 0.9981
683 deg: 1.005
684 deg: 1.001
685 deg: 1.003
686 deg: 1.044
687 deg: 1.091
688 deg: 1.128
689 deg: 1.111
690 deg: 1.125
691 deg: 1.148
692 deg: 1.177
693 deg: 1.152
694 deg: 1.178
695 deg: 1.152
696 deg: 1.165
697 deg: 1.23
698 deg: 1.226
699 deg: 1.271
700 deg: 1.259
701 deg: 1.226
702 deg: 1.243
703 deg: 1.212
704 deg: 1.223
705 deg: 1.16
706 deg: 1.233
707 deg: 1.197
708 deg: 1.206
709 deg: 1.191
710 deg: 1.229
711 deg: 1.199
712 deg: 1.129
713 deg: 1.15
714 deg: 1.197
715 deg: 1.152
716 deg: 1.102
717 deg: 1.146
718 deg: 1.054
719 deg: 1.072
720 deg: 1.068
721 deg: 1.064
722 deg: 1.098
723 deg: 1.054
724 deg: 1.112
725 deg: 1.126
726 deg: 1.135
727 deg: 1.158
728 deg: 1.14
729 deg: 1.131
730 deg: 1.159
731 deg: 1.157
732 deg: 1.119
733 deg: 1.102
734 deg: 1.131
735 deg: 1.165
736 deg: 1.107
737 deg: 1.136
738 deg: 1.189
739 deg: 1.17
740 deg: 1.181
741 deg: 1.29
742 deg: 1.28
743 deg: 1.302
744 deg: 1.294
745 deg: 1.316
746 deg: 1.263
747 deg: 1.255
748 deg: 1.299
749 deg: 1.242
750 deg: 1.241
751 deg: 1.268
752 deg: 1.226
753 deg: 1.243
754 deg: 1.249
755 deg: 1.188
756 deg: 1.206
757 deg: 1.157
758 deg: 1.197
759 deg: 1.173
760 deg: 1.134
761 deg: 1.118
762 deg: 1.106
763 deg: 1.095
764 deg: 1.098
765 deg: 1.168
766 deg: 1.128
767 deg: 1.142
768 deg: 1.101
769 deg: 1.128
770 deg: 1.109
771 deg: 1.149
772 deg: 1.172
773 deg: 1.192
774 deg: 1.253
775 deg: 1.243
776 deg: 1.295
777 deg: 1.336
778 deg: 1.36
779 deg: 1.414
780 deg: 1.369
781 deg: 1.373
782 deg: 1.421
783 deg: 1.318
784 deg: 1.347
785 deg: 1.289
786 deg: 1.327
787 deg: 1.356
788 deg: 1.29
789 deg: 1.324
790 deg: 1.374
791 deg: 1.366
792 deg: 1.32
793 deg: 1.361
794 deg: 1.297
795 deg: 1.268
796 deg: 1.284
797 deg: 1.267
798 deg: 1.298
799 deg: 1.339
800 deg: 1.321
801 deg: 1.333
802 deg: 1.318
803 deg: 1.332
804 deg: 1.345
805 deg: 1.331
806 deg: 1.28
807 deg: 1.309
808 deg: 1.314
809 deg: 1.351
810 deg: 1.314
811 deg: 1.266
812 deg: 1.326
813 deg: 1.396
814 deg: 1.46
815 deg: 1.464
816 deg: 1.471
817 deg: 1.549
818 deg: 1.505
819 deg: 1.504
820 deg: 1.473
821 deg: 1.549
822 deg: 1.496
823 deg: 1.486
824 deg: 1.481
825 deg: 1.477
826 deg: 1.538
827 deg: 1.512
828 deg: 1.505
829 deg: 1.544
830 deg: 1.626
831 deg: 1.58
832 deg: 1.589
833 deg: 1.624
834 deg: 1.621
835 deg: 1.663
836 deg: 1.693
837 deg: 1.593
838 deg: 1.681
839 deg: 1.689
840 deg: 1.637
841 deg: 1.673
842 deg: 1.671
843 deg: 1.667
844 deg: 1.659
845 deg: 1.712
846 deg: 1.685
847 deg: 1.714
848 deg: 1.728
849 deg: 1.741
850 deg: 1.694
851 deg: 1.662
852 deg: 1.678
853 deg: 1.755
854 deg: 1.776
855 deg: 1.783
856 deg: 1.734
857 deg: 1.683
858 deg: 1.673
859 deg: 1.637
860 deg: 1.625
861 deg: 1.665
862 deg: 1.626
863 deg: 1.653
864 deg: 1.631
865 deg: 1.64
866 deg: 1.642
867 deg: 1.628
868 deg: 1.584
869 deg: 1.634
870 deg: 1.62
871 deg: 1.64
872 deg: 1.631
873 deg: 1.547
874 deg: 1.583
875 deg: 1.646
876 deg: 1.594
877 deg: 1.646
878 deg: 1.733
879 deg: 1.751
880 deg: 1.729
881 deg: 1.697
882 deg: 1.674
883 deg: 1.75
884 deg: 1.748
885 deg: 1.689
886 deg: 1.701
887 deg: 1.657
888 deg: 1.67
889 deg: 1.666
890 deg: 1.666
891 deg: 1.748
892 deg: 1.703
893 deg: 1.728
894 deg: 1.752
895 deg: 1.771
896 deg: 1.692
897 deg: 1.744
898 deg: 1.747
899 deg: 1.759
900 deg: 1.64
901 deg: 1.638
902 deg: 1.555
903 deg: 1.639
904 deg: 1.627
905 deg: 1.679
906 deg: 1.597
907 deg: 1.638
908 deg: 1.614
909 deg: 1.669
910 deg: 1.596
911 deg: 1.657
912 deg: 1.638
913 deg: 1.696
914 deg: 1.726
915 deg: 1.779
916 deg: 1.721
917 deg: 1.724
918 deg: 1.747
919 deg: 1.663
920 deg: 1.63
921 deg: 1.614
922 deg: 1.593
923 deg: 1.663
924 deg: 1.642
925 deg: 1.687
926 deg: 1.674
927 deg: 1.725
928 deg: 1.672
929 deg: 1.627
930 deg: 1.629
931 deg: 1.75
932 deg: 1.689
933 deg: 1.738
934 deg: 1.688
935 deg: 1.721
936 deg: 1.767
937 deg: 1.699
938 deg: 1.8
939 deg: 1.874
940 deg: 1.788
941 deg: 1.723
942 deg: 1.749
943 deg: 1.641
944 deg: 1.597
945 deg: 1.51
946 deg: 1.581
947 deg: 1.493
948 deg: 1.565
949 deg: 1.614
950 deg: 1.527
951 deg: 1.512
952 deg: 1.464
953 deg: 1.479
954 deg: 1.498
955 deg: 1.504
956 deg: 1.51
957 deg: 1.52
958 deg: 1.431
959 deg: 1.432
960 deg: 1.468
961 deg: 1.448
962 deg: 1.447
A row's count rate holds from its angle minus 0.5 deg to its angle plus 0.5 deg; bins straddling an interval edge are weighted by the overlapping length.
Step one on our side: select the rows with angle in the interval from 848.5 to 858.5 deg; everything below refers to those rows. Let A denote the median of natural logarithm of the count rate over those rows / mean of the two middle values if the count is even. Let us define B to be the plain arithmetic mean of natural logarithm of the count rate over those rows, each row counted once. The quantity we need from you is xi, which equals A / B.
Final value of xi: 1.00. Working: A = 0.54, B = 0.54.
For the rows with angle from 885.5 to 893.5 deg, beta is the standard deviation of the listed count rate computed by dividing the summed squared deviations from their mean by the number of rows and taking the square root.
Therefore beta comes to 0.031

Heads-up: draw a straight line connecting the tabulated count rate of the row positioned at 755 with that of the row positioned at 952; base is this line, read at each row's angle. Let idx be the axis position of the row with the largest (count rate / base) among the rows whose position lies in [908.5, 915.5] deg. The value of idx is 915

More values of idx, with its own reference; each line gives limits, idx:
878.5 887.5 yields 879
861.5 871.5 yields 863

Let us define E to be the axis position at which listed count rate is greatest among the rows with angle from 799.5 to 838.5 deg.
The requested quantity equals 836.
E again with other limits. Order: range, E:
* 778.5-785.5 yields 782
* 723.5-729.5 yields 727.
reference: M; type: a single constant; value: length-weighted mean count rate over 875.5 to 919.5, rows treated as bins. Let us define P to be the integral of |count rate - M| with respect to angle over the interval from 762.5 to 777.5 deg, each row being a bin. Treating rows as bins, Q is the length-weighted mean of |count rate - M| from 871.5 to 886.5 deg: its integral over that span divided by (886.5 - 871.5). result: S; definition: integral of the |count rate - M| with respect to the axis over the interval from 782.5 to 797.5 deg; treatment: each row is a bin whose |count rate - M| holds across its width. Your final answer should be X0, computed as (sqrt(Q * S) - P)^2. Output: 51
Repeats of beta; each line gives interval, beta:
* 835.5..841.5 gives 0.035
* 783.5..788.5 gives 0.028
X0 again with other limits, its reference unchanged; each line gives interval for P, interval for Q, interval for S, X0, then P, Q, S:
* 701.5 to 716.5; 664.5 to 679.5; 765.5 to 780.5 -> 27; 7.5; 0.76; 6.9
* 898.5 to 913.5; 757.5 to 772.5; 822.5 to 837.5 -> 0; 0.8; 0.55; 1.8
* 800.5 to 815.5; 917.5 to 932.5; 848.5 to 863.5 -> 25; 5.2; 0.04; 0.6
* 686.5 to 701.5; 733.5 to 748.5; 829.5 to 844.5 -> 51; 7.7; 0.46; 0.7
